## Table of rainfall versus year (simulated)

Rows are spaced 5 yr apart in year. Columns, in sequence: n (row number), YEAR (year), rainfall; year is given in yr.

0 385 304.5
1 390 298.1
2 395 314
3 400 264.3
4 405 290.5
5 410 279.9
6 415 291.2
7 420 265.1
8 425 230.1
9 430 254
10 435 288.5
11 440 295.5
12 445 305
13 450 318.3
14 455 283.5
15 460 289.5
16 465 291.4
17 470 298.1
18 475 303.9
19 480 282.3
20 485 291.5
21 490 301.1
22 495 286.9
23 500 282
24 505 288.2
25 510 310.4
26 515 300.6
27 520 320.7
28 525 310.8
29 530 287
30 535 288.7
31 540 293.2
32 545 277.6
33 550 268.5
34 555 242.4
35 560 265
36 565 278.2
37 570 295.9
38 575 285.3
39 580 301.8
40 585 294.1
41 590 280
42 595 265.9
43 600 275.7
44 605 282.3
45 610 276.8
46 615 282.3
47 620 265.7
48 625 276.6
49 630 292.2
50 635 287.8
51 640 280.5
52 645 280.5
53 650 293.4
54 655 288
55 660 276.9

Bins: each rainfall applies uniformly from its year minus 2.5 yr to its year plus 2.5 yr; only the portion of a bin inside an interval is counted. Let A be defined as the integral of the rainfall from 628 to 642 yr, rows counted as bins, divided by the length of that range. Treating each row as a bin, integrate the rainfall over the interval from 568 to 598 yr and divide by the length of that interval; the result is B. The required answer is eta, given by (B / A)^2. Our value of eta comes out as 1.00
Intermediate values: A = 287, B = 287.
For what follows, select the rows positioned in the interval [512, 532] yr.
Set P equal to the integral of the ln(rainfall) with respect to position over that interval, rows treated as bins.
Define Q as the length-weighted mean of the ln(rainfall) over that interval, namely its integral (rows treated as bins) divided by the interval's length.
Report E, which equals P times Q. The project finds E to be 655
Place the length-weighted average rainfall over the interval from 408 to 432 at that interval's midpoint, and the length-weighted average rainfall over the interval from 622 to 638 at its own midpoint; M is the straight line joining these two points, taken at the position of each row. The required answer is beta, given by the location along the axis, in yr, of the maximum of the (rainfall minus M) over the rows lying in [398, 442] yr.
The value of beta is 440 yr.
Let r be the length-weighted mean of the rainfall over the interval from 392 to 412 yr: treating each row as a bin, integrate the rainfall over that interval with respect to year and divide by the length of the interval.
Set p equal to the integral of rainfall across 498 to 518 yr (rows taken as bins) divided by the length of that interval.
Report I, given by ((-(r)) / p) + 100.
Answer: 99.0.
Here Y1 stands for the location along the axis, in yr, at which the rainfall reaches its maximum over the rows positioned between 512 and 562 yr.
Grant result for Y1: 520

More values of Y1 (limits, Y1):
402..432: 415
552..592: 580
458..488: 475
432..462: 450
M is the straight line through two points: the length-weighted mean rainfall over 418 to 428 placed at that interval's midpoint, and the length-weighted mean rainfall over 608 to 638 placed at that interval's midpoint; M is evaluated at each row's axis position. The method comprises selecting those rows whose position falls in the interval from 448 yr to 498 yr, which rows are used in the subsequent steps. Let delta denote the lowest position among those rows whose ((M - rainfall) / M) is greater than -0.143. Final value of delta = 455 yr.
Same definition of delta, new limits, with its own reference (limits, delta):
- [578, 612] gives 580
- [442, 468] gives 455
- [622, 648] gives 625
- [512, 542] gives 530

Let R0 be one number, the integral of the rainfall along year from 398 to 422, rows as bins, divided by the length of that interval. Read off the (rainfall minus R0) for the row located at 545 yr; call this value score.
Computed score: -1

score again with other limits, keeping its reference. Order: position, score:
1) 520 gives 42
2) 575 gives 7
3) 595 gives -13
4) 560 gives -14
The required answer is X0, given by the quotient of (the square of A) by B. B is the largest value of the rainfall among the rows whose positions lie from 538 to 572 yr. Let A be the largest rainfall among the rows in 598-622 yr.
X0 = 269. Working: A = 282.3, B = 295.9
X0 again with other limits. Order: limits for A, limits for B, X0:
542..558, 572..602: 255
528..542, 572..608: 285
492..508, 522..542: 267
